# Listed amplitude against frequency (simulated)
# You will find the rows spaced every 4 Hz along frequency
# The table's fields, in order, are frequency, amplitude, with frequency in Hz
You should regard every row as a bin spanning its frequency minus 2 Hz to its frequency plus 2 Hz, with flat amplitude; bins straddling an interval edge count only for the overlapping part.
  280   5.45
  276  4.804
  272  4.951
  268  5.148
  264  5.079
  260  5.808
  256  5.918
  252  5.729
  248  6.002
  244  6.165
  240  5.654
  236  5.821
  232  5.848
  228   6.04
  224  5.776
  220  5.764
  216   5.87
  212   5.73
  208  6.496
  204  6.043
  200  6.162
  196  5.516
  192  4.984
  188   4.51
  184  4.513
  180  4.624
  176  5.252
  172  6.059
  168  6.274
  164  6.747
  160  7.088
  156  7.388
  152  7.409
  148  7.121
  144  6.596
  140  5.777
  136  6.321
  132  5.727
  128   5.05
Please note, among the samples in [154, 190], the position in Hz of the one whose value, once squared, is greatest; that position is 156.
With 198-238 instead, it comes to 208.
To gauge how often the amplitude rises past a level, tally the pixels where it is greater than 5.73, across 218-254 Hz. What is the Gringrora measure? 7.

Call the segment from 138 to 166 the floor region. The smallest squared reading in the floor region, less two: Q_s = 31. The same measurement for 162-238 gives 18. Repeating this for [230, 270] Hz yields 24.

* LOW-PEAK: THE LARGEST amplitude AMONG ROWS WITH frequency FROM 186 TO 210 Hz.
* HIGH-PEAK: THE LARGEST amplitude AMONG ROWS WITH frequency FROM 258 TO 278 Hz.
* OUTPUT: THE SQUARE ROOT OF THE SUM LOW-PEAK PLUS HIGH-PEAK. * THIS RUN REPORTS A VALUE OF 3.51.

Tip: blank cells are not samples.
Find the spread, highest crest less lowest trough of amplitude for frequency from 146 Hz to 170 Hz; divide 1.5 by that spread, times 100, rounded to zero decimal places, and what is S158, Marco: 132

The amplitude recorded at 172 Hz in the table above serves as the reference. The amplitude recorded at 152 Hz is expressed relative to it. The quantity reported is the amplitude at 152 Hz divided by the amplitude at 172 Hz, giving 1.22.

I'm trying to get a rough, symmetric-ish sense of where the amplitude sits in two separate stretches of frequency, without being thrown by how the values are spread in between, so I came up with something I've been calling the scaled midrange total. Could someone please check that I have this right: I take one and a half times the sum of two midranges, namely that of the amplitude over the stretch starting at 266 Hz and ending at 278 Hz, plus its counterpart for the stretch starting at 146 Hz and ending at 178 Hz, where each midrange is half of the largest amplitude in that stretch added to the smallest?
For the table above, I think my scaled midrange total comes 17.0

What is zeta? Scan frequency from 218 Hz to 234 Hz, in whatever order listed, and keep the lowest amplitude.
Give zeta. 5.764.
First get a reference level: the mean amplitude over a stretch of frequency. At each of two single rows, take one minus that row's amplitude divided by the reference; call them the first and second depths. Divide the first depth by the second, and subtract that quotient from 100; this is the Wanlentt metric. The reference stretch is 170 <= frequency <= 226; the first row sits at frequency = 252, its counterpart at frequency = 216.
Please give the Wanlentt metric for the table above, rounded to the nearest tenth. 99.4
